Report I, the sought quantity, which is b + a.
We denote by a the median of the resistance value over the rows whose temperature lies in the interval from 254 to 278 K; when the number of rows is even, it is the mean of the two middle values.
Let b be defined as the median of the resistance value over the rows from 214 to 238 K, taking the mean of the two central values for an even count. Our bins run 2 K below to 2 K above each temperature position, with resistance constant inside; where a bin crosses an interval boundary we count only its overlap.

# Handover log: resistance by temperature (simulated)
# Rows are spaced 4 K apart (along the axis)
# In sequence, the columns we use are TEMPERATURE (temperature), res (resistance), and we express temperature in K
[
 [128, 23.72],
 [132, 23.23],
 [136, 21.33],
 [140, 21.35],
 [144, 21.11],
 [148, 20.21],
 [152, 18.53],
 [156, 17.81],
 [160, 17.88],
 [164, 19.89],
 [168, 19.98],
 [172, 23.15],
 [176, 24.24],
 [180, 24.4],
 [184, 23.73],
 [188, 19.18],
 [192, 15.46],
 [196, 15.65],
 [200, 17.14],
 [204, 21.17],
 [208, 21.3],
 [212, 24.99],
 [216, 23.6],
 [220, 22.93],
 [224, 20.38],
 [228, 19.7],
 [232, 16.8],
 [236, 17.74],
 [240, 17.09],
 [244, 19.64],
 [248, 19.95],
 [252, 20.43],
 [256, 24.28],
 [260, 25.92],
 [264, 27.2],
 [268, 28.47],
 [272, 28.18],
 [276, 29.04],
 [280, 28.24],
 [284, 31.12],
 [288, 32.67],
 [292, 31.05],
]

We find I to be 48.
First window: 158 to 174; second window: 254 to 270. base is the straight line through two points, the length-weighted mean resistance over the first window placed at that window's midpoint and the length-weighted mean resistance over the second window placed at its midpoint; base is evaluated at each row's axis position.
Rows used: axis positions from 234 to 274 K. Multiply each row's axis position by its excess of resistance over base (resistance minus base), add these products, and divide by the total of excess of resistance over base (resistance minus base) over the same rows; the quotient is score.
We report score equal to 241.6 K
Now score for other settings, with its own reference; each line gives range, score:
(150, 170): 158.1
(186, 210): 196.3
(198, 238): 224.0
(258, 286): 277.3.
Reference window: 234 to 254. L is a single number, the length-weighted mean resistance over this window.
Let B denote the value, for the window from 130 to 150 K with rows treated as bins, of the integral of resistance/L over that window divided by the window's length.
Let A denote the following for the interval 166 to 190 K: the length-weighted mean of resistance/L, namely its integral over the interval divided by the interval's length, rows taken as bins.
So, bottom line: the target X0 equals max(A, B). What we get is 1.18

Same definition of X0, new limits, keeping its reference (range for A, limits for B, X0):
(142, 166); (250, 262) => 1.24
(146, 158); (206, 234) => 1.13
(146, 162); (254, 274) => 1.41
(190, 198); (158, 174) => 1.07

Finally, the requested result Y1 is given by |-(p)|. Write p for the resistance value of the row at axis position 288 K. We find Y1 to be 32.7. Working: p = 32.67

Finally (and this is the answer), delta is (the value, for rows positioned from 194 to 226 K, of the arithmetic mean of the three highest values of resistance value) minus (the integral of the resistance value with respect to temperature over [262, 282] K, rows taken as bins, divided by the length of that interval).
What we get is -4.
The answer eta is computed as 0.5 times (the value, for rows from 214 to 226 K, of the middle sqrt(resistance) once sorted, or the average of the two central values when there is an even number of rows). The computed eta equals 2.39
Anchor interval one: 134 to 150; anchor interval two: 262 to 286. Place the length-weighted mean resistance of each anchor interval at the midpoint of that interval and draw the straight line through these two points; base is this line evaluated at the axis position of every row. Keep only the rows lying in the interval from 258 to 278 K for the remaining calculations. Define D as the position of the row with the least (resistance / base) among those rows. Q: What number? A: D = 260 K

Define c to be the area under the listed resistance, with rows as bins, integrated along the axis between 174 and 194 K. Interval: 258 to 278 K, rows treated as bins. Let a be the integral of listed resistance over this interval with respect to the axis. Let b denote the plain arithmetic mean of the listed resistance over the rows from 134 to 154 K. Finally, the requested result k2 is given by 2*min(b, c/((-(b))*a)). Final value -0.075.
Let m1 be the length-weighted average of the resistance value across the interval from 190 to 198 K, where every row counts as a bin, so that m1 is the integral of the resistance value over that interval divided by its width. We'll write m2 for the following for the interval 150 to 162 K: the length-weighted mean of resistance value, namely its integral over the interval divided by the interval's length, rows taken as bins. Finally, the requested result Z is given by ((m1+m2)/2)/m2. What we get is 0.93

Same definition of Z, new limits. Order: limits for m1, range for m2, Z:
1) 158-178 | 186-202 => 1.12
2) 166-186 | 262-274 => 0.91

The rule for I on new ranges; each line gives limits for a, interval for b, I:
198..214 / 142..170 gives 41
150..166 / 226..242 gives 36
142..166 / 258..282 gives 47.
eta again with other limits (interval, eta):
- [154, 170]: 2.17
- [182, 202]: 2.07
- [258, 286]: 2.66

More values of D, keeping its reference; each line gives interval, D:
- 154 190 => 188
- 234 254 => 240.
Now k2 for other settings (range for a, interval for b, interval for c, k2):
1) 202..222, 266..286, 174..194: -0.065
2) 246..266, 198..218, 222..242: -0.072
